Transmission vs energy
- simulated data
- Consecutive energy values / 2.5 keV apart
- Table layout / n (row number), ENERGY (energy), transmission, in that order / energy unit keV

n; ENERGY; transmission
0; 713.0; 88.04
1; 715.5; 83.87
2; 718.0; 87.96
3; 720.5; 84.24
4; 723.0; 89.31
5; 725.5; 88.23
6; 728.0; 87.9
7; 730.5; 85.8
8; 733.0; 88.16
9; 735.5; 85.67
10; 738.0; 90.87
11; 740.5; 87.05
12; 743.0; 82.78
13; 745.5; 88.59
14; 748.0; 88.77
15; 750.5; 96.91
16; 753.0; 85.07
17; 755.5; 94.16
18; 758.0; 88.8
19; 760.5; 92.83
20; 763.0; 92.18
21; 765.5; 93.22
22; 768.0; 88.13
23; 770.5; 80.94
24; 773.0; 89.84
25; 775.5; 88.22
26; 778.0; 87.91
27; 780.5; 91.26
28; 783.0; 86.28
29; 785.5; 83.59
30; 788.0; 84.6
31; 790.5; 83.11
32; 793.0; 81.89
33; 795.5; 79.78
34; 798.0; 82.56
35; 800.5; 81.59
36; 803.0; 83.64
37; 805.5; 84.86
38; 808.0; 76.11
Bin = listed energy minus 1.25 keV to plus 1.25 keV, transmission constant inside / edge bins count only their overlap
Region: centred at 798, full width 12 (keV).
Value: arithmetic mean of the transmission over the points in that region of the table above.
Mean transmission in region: 82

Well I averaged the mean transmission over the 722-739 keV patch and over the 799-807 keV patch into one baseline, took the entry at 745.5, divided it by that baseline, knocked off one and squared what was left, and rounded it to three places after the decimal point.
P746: 0.001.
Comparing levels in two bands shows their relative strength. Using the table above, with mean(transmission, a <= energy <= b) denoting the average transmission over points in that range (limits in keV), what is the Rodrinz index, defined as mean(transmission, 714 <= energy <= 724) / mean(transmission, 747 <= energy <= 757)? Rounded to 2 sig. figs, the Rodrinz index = 0.95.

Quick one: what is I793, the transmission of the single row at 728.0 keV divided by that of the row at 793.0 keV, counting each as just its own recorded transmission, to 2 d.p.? 1.07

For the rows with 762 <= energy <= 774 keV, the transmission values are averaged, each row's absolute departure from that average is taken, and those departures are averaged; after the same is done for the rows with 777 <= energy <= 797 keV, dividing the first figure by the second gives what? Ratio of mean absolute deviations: 1.3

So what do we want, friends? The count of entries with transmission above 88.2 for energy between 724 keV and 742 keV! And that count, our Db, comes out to 2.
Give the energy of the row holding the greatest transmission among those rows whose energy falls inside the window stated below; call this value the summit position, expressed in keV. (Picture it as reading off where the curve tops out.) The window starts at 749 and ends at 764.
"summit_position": 750.5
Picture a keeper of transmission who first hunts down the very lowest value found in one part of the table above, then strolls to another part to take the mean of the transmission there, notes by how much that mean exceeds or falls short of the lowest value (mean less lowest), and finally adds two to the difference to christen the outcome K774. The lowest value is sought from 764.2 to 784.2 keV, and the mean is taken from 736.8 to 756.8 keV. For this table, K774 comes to 10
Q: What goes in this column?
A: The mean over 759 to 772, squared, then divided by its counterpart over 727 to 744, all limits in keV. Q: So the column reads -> 92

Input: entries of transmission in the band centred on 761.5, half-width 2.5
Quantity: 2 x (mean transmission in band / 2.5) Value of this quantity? 74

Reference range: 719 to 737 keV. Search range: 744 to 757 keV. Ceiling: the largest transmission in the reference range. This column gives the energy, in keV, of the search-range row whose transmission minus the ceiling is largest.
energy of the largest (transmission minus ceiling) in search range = 750.5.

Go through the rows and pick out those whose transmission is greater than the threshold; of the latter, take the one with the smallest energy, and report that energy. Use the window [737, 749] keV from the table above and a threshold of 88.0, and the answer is 738.0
